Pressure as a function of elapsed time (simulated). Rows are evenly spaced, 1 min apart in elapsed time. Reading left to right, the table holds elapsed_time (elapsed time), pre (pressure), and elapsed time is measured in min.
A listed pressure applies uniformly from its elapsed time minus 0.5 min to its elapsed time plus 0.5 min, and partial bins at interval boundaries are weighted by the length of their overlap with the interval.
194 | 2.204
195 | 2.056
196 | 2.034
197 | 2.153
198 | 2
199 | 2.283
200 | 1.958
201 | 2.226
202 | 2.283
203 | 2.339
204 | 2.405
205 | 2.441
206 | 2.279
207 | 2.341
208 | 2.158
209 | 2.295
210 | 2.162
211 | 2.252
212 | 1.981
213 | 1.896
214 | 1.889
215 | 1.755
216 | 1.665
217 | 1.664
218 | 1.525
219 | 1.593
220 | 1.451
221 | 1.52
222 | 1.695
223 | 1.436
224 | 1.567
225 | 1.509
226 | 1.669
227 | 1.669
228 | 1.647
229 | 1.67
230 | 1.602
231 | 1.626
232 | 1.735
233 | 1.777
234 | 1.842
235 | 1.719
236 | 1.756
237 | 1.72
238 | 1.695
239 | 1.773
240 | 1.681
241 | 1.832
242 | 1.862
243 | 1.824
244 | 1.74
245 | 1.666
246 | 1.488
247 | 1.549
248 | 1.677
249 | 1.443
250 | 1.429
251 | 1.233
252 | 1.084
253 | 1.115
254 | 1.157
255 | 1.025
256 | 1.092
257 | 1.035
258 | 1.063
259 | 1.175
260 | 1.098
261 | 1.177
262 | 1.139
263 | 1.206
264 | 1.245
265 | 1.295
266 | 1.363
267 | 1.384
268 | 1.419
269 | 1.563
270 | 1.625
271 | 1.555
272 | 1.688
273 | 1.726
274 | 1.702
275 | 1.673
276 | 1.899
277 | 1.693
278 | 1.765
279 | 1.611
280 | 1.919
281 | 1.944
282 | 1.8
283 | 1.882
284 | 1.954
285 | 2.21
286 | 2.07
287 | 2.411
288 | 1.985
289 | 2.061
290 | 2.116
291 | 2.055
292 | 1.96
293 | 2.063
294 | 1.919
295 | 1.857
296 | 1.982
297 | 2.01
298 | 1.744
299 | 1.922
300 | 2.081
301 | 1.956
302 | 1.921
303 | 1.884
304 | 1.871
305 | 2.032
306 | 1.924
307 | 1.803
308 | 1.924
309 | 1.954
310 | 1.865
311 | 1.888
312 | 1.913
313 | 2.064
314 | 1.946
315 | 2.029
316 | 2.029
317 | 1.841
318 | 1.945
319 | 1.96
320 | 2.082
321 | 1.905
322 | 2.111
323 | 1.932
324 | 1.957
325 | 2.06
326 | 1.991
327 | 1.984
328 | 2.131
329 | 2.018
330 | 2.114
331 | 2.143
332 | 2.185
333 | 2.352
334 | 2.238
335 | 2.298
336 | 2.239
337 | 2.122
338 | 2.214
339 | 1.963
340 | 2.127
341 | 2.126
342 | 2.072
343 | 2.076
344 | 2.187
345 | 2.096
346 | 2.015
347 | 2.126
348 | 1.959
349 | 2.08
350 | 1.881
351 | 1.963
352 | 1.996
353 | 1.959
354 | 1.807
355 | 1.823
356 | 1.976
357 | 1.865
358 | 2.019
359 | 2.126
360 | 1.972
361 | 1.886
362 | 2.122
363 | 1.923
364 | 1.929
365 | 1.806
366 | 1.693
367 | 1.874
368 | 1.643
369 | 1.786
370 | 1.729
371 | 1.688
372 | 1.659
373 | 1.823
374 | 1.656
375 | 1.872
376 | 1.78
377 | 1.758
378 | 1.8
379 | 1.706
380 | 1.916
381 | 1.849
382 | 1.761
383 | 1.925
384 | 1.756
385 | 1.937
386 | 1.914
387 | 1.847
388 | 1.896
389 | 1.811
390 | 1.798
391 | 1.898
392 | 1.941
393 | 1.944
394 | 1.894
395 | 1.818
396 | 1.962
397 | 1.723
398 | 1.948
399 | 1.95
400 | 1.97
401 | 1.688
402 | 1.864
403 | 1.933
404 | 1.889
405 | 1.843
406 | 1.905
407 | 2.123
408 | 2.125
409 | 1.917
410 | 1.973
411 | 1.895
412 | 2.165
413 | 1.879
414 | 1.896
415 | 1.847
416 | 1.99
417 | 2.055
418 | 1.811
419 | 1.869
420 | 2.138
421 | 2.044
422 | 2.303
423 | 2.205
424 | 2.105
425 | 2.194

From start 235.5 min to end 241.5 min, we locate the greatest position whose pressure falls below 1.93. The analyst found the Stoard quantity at 241 min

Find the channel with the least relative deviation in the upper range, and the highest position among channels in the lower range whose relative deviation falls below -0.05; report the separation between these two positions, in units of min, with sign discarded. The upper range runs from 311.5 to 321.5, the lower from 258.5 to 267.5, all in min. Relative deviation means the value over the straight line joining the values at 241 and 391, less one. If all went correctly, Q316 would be 50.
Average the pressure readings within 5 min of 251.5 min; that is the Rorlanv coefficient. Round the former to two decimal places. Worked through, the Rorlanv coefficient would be 1.28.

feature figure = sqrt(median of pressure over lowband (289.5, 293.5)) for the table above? 1.43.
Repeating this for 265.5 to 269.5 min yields 1.18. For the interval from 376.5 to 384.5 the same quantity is 1.33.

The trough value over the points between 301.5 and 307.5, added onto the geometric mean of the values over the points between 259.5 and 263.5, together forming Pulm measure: 2.96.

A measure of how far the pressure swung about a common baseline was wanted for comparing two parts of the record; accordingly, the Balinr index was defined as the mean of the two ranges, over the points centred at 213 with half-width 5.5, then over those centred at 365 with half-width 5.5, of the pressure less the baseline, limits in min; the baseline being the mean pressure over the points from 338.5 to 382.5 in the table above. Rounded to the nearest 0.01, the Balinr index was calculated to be 0.62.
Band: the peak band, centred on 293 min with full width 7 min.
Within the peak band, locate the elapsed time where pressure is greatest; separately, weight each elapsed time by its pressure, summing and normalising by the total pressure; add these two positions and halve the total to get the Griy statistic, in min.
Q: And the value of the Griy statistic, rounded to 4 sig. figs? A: 291.5 min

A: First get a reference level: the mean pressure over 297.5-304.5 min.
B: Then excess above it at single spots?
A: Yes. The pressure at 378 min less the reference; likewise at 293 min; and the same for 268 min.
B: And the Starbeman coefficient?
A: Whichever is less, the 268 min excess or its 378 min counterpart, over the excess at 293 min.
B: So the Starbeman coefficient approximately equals -3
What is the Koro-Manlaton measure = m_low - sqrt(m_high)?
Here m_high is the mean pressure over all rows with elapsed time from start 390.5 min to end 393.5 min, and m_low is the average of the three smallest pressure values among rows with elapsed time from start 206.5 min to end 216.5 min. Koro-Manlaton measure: 0.38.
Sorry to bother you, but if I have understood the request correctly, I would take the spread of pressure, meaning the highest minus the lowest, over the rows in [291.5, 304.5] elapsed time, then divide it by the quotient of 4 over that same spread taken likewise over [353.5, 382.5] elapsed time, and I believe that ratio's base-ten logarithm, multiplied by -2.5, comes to 3.48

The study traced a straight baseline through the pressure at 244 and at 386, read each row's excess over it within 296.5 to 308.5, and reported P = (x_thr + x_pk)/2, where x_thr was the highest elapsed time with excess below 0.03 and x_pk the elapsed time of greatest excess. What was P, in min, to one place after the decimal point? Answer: 303.5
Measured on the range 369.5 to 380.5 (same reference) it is 380.0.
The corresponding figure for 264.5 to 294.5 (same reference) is 284.5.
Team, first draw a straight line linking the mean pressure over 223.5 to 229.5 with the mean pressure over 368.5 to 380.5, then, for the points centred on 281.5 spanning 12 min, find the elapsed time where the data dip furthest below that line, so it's 279 min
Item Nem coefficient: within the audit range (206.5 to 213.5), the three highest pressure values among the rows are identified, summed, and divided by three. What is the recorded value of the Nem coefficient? 2.30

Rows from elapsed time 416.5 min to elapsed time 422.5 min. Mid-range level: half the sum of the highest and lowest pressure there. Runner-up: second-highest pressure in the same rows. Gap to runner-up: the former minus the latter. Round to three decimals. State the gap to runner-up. -0.081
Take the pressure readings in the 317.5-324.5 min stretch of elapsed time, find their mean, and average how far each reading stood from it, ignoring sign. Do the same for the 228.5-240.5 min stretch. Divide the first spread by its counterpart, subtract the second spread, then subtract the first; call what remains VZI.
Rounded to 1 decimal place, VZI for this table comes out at 1.1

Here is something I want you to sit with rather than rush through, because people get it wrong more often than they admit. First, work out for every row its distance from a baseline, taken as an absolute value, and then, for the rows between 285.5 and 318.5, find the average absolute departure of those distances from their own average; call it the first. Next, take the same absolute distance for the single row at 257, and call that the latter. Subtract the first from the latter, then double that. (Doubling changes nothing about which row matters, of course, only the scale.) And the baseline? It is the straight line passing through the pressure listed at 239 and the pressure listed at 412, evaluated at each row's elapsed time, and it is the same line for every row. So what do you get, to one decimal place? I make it 1.4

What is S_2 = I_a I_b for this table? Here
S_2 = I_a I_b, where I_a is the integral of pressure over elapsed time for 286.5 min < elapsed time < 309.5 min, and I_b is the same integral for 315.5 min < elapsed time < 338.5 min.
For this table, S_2 2174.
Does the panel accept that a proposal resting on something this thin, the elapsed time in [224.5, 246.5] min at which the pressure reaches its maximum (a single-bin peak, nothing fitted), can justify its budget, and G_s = 242 min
